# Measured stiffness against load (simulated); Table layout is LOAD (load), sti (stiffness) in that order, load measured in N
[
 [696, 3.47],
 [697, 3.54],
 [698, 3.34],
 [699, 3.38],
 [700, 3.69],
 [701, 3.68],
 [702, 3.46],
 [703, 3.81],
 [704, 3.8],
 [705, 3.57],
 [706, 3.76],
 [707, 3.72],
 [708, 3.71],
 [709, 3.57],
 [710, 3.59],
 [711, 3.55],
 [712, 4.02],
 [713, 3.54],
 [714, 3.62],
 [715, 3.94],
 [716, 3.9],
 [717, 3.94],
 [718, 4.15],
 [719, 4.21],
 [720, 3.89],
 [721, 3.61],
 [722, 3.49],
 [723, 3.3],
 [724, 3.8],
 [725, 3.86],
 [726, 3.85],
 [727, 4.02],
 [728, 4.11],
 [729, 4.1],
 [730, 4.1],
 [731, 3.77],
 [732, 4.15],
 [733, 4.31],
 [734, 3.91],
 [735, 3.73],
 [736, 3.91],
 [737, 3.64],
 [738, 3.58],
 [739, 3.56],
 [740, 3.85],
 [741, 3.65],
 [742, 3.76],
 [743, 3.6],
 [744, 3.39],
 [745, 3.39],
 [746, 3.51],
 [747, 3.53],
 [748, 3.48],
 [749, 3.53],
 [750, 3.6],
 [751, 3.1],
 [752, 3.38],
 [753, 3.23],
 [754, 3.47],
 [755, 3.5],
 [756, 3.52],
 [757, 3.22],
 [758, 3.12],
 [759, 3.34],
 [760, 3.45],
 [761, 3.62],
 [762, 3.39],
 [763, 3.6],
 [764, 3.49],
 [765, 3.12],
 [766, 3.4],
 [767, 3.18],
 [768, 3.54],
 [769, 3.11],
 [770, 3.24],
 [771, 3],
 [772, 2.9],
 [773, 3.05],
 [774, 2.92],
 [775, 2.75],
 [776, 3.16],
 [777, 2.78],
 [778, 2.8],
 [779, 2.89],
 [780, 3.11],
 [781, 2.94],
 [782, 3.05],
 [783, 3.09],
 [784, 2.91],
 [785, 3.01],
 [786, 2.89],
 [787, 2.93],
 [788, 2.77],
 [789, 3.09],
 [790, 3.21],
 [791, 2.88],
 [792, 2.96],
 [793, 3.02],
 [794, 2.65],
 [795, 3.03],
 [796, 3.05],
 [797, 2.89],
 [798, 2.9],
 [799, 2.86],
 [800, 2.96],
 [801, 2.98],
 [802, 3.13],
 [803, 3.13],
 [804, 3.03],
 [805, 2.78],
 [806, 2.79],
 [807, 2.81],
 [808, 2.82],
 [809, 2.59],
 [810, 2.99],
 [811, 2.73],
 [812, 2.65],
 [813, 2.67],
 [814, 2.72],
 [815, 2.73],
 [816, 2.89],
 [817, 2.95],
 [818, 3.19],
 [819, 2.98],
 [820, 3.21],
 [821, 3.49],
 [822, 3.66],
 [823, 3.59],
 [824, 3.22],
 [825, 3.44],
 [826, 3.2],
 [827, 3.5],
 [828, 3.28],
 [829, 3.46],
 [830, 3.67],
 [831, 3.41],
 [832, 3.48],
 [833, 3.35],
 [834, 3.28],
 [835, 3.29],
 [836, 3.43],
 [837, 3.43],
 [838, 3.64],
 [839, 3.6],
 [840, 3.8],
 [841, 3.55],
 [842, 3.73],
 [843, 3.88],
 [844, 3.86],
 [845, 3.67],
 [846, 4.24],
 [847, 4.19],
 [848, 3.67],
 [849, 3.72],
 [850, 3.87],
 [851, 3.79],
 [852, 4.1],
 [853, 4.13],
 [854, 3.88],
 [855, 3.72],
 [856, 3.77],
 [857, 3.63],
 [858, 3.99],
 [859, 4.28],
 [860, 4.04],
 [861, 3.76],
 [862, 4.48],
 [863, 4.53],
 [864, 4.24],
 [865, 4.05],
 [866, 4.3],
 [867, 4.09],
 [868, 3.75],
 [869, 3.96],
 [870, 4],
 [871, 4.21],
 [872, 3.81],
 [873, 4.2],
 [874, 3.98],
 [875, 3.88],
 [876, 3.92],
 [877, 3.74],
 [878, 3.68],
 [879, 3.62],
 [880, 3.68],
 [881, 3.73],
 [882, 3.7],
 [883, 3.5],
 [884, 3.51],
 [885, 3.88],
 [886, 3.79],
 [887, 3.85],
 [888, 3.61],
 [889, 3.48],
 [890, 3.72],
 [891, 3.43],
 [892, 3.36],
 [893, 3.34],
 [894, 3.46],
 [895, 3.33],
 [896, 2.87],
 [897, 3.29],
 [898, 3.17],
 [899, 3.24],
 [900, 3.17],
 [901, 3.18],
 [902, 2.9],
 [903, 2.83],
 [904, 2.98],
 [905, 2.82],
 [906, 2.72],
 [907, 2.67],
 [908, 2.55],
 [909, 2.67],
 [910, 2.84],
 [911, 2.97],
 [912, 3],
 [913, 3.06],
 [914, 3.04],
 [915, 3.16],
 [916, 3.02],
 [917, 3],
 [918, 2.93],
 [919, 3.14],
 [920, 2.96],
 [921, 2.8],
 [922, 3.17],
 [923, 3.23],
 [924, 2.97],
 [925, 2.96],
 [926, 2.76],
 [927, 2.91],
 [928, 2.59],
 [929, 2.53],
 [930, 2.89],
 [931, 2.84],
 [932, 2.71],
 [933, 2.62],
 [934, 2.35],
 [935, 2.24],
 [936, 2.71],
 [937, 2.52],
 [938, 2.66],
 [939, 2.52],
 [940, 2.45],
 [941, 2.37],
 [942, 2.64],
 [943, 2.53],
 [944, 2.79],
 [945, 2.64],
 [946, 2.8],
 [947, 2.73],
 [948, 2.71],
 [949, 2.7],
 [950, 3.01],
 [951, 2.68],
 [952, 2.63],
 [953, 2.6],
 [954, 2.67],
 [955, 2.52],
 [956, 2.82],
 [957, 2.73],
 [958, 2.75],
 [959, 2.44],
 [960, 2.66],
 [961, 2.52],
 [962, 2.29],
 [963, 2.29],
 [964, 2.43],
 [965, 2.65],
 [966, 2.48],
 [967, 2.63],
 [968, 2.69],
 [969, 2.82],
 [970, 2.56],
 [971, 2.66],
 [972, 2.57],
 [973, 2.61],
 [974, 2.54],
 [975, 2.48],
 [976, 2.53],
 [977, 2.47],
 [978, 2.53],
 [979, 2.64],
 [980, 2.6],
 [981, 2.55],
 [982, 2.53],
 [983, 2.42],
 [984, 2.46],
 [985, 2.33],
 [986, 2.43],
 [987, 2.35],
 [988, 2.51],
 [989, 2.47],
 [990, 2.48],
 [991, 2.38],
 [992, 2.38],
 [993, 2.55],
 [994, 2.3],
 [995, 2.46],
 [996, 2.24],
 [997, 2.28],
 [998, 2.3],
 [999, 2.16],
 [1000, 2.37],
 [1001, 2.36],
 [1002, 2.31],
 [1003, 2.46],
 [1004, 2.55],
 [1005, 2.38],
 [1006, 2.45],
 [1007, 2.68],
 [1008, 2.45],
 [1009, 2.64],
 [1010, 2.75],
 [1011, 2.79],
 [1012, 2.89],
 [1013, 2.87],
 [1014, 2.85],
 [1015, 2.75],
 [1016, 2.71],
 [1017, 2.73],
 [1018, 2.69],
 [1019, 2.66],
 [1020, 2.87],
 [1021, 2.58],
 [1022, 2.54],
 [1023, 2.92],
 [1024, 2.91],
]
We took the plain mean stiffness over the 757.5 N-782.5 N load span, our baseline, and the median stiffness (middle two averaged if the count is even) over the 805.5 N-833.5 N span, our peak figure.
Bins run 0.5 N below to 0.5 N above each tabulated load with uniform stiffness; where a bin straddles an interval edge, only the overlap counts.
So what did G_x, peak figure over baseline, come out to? 1.01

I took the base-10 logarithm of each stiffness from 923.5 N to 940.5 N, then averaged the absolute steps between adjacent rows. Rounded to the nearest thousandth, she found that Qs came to 0.029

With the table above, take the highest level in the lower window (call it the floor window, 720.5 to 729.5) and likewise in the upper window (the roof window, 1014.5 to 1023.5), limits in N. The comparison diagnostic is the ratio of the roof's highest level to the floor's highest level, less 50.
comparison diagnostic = -49.3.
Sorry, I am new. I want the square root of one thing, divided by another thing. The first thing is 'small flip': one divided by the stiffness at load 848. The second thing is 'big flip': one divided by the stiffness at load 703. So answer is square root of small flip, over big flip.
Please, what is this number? 1.99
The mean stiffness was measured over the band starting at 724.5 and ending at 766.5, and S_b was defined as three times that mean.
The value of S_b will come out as 10.8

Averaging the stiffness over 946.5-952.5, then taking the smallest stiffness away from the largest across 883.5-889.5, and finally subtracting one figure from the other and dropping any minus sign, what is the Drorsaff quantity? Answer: 2.34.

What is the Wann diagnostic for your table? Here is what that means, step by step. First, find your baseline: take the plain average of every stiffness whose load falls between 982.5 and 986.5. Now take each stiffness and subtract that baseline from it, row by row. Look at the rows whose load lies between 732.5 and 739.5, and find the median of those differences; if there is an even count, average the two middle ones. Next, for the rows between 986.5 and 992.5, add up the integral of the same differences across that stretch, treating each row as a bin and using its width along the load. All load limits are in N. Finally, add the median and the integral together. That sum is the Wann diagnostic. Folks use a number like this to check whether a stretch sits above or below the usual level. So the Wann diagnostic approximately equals 1.4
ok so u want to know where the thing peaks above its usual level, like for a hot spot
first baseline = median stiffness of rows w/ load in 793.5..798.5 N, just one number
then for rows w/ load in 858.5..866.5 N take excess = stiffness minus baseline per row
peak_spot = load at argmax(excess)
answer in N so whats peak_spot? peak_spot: 863 N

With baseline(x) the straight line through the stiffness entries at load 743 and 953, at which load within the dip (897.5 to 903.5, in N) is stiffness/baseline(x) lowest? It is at 903 N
